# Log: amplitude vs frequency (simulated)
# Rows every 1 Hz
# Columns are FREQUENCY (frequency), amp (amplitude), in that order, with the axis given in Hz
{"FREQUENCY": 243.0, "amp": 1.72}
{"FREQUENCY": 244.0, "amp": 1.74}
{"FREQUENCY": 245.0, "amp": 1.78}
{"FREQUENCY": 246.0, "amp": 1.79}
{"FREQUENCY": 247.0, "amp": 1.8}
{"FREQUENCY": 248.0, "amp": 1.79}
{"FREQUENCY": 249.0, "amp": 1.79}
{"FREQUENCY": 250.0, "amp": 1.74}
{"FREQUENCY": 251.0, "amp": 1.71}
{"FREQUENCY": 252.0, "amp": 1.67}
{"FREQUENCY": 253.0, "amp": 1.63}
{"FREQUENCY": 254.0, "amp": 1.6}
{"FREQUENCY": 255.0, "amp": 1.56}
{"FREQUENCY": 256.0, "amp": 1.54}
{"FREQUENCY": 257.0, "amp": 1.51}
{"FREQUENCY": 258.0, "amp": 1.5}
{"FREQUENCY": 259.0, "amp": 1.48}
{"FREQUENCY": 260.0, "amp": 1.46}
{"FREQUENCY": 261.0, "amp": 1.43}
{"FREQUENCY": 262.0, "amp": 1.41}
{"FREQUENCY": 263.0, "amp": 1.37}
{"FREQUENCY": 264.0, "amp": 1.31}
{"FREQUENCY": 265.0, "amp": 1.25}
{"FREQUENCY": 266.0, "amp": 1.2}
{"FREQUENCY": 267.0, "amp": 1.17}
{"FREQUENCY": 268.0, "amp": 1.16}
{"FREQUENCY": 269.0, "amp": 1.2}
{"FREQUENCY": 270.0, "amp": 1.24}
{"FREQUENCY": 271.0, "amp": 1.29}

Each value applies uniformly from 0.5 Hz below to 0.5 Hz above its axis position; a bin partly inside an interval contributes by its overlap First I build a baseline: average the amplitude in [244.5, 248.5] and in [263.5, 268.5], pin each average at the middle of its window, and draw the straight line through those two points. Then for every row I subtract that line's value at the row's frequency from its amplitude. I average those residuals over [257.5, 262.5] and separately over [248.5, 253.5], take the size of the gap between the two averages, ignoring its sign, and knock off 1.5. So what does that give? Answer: -1.49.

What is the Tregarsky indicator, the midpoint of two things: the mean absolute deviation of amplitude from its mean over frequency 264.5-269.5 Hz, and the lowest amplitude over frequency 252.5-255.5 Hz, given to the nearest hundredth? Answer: 0.79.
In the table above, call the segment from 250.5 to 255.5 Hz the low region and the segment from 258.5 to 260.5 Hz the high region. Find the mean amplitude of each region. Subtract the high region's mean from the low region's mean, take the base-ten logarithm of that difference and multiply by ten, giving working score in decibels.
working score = -7.9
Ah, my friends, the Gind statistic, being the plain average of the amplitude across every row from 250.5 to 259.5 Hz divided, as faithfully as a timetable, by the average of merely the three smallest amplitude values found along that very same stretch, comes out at 1.05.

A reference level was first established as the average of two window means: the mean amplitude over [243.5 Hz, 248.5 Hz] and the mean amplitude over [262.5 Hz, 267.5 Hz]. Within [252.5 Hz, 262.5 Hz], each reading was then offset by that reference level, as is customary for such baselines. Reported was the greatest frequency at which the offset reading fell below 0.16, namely 262.0 Hz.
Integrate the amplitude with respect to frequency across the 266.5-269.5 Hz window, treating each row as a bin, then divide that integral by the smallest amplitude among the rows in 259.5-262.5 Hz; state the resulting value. 2.50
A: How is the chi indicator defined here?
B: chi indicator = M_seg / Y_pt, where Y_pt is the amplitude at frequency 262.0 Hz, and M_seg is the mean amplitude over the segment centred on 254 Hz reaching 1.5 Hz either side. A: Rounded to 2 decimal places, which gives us 1.13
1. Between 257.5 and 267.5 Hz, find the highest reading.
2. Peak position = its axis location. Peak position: 258.0 Hz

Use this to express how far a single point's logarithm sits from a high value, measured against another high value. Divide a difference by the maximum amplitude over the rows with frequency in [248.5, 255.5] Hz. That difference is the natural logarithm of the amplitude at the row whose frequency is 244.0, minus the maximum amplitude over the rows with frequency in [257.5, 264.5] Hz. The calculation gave -0.529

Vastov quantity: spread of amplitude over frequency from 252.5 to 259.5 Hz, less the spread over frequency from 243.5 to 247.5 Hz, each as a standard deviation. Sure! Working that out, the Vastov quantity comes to 0.03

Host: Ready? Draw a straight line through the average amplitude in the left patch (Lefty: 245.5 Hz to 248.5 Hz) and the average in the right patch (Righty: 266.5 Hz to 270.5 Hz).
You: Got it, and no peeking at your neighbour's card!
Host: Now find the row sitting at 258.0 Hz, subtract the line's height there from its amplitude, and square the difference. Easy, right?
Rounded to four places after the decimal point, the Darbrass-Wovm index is 0.0002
